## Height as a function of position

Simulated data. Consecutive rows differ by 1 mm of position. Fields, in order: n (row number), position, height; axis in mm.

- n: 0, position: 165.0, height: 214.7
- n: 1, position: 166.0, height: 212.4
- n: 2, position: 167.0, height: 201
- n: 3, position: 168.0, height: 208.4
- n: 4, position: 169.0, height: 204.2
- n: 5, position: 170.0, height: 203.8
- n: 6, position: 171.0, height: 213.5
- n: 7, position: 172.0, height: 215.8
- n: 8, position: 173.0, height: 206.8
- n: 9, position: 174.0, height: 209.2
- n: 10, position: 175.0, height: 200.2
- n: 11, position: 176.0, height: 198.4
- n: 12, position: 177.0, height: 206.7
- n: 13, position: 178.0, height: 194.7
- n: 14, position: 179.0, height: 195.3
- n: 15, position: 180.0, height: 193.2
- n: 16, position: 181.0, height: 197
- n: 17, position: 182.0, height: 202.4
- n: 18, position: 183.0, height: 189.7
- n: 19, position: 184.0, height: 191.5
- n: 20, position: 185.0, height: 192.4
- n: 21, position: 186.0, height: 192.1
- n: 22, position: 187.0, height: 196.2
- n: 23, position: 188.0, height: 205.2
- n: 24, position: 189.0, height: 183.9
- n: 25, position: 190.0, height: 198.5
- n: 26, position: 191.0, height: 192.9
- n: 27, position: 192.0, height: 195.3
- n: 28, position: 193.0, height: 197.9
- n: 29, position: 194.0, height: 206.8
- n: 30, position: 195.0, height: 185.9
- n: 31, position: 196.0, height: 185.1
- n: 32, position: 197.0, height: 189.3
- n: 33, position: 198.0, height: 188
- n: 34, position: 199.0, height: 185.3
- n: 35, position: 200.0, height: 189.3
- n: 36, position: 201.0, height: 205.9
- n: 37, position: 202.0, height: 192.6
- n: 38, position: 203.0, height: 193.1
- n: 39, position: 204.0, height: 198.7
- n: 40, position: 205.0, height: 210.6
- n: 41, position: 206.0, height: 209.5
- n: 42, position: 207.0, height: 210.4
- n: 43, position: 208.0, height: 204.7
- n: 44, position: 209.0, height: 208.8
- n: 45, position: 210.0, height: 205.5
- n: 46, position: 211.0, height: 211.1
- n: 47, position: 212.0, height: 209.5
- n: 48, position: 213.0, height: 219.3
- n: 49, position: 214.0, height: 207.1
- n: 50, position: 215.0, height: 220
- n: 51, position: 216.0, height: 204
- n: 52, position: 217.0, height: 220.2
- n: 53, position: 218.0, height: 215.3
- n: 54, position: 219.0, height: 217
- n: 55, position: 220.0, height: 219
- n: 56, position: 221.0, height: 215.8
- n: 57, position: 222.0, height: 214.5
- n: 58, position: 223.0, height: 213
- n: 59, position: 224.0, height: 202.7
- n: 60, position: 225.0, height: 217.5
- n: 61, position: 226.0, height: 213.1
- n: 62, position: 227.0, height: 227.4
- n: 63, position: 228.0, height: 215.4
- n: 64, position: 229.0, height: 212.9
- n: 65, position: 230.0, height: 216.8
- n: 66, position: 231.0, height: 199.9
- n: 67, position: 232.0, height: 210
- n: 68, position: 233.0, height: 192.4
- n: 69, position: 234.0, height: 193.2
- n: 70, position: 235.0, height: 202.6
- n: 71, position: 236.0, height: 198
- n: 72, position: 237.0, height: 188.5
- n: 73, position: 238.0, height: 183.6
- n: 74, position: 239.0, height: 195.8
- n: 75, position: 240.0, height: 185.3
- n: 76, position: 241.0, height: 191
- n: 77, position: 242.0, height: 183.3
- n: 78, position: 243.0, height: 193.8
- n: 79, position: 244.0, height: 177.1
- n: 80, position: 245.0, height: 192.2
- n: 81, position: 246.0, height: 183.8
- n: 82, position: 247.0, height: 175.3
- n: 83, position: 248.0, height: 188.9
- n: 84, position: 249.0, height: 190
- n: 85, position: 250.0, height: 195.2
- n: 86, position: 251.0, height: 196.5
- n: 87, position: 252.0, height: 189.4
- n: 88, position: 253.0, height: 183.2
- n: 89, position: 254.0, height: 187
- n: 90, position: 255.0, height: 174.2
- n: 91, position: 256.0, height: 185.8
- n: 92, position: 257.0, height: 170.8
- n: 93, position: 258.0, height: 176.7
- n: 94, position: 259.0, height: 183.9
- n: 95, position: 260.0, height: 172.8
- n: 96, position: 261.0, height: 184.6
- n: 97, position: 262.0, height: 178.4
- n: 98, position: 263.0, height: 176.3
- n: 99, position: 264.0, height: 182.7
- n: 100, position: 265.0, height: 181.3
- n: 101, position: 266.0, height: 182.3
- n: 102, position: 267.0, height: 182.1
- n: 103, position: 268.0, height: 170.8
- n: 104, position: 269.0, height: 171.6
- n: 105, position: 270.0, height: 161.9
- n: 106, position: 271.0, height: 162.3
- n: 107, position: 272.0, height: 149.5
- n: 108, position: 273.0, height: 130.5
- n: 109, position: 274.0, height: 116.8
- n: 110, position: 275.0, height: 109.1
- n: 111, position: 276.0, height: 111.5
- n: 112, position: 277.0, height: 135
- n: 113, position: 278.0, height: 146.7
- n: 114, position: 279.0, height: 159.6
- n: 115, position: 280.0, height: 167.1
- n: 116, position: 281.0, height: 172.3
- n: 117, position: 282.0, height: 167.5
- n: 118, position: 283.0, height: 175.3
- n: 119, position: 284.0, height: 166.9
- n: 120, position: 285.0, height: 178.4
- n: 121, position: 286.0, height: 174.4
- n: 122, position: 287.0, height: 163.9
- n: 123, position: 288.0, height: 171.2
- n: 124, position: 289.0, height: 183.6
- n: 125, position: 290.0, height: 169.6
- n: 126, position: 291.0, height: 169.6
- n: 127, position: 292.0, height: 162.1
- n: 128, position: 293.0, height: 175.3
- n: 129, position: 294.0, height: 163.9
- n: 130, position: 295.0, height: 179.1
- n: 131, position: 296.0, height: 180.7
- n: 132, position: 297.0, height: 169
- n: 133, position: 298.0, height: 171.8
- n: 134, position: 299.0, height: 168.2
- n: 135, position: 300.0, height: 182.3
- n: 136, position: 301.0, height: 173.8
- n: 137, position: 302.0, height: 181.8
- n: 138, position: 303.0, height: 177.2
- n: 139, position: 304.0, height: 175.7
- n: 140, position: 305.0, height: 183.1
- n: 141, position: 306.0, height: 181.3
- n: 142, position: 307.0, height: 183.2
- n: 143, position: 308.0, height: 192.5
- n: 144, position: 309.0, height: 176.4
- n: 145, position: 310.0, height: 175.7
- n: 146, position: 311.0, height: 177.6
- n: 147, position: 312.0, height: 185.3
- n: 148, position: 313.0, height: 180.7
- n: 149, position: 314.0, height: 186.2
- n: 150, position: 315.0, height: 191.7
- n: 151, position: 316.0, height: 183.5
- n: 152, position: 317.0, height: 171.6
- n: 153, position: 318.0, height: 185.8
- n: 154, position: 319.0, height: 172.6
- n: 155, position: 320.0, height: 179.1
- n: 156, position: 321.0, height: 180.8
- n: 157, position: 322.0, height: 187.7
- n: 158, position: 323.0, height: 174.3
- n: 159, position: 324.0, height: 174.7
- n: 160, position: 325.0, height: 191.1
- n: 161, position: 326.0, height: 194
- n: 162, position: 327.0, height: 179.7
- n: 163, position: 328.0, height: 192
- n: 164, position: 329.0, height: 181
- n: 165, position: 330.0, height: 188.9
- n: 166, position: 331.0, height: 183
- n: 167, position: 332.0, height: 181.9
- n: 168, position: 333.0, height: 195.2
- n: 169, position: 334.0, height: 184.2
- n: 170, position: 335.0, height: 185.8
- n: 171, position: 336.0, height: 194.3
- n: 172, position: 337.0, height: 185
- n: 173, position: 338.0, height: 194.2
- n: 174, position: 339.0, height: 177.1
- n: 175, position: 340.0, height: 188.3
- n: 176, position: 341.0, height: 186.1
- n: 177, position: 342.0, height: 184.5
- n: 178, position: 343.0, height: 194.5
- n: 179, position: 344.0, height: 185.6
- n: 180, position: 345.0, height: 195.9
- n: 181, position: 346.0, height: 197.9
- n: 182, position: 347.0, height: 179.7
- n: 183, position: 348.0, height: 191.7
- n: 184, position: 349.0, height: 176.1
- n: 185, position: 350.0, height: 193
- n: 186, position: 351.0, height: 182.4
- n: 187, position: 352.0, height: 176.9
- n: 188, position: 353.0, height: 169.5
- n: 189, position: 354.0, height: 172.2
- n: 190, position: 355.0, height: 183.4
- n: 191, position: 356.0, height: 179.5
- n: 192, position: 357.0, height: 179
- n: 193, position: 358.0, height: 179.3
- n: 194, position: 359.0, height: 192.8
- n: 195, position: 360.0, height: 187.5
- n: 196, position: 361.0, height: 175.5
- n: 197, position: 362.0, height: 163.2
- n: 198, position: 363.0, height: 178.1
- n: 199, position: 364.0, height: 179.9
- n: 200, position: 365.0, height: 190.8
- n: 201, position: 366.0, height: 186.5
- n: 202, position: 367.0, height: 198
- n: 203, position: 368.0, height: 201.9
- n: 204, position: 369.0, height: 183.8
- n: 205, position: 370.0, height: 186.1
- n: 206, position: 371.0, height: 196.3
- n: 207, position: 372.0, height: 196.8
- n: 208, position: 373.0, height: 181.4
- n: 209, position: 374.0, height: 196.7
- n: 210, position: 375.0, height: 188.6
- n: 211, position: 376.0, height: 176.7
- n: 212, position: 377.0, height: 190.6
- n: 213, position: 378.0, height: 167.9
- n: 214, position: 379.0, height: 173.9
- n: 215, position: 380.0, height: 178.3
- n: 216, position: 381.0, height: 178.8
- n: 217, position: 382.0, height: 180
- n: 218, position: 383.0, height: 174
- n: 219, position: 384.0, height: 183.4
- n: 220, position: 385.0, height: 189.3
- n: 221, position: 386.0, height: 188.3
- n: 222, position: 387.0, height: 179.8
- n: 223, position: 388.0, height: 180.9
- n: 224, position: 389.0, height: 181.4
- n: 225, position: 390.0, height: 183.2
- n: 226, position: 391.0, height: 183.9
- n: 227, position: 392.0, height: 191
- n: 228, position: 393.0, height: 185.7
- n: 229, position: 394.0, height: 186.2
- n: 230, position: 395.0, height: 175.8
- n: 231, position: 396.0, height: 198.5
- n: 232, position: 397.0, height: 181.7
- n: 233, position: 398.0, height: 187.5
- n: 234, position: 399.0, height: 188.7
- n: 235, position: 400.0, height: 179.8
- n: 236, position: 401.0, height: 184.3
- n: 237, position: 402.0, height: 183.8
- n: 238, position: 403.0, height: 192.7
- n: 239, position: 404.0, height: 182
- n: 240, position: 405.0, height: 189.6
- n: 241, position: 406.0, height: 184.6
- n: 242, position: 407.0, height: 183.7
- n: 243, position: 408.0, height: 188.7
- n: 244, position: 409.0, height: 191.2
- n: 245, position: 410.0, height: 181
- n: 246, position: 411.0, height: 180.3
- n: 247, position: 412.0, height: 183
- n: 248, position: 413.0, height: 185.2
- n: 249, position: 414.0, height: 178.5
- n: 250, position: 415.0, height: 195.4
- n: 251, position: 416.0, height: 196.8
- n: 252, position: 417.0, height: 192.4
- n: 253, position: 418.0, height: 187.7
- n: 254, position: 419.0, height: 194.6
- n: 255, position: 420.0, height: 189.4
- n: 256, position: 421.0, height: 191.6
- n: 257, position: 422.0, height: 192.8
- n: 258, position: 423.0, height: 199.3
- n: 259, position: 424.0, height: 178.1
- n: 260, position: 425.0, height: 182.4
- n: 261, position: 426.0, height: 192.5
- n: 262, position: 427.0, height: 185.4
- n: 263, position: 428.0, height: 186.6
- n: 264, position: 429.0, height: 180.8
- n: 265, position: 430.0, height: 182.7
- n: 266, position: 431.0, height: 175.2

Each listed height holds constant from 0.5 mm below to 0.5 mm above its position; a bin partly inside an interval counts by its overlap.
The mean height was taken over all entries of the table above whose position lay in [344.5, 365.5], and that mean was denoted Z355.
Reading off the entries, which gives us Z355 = 182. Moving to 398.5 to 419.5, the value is 187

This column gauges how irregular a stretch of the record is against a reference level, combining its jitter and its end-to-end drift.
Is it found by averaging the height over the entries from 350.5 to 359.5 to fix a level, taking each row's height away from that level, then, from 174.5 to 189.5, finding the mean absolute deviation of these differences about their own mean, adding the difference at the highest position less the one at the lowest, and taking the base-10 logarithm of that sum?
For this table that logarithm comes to 1.3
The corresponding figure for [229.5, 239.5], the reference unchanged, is 1.5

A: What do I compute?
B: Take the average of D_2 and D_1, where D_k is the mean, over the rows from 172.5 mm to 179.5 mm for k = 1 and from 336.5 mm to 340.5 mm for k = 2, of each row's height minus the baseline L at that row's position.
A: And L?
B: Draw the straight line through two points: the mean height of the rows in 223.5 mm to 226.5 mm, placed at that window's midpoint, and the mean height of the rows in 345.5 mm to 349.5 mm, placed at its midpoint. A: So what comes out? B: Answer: -10.7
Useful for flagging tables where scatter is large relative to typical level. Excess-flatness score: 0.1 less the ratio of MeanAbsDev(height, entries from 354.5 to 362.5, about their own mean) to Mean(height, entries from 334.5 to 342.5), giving 0.068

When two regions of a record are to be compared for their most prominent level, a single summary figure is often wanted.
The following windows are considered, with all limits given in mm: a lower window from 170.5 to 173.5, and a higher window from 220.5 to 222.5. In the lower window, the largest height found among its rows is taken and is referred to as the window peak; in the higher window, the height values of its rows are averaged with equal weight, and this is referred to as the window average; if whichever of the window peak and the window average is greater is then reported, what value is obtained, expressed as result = 216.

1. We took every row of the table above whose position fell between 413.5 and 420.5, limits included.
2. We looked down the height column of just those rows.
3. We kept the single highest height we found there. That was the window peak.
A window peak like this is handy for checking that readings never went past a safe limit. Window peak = 196.8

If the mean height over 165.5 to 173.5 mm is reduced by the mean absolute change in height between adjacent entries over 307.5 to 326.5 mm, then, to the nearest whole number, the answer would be 201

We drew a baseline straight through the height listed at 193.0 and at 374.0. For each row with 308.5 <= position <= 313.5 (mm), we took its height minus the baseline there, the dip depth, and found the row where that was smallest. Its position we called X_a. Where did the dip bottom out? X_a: 310.0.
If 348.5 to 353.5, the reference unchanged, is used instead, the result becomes 353.0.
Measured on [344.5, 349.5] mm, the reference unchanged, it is 349.0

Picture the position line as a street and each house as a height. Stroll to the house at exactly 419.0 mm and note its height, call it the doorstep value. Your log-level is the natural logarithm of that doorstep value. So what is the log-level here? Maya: 5.27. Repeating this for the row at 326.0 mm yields 5.27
